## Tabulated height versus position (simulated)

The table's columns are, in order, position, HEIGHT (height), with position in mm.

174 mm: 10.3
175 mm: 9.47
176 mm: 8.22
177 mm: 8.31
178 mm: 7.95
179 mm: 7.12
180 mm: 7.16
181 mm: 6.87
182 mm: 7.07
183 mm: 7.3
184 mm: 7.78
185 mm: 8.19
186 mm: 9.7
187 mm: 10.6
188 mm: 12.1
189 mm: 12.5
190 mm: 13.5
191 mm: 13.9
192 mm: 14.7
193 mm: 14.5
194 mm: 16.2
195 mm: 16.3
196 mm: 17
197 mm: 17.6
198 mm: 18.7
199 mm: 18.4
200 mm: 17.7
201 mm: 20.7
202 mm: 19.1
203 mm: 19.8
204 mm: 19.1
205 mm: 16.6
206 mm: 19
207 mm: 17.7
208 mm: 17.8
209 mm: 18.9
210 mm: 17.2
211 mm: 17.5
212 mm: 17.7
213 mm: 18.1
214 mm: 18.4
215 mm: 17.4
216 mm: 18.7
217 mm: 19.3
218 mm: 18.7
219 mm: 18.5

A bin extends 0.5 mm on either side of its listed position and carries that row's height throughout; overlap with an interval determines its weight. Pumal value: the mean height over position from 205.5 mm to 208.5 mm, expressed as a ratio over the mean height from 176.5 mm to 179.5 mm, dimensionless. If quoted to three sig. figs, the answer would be 2.33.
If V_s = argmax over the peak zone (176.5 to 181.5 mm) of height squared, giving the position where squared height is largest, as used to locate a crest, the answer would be 177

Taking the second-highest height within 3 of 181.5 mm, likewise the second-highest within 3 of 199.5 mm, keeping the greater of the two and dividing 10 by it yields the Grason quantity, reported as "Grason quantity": 0.52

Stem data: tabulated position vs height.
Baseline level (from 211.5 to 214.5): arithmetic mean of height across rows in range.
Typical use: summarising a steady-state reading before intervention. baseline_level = 18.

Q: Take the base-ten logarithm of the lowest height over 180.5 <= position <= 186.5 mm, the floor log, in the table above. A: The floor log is 0.84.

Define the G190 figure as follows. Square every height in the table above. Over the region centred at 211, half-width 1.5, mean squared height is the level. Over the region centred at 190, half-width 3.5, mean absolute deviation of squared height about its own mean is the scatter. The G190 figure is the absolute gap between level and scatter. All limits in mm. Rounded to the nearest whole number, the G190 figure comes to 275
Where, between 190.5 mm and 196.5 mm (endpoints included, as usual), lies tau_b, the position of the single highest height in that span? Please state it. 196 mm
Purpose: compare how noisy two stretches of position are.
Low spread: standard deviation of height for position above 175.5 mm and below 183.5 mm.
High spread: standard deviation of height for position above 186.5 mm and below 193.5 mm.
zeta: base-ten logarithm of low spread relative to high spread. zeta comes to -0.41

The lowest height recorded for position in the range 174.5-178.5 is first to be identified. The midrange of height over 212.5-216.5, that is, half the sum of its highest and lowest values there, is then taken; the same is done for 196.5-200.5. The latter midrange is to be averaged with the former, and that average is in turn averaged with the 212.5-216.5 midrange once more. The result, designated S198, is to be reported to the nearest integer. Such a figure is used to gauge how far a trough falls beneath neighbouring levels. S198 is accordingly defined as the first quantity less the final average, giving -10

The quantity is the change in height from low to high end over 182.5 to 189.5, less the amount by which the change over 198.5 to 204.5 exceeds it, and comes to 10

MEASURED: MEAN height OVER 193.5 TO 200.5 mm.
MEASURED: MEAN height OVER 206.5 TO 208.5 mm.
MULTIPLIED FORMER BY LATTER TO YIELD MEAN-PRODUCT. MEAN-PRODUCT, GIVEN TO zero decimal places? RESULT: 309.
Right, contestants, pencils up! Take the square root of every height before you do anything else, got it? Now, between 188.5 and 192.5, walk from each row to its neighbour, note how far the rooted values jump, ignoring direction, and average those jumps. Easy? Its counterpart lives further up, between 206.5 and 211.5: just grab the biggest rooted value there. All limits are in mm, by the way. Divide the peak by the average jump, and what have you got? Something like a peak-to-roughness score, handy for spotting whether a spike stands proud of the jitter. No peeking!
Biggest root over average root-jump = 44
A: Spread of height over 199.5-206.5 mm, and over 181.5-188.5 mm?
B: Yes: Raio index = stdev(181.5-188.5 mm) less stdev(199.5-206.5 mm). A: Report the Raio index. 0.5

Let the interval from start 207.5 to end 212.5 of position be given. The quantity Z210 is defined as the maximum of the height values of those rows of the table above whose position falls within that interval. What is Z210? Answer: 18.9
